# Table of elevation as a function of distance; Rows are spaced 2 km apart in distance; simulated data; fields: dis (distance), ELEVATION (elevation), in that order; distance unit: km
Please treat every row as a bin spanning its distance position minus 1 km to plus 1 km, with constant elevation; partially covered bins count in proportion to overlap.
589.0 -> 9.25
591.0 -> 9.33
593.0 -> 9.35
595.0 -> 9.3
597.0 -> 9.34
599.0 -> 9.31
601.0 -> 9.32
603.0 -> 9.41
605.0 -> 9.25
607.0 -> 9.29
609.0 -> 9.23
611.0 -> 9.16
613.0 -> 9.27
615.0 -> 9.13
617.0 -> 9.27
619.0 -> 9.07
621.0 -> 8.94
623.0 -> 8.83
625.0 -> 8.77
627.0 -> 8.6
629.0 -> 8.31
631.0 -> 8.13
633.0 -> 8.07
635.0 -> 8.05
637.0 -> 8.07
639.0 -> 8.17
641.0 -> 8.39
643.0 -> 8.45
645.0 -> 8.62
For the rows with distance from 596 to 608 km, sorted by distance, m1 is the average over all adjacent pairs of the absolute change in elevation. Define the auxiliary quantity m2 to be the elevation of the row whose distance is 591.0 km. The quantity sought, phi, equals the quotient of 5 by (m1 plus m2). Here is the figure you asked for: 0.532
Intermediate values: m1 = 0.07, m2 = 9.33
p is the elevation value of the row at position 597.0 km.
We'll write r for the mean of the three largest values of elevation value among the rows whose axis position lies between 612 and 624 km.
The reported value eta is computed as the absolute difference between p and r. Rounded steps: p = 9.34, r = 9.22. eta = 0.12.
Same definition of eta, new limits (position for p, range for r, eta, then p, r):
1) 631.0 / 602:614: 1.19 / 8.13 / 9.32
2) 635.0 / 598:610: 1.30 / 8.05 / 9.35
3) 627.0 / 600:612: 0.74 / 8.6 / 9.34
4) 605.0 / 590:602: 0.09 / 9.25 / 9.34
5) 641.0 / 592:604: 0.98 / 8.39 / 9.37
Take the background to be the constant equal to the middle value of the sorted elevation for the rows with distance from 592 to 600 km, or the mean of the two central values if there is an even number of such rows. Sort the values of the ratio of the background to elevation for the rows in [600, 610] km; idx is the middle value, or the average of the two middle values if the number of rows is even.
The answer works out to 1.00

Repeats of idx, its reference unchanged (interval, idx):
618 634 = 1.07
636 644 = 1.13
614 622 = 1.02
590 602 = 1.00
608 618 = 1.01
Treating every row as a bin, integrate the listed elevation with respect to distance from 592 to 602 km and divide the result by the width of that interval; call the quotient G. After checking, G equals 9.3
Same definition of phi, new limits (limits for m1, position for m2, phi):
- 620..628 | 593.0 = 0.528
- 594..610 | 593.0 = 0.531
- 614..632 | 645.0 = 0.569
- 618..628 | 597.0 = 0.529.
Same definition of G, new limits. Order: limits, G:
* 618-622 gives 9.0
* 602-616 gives 9.2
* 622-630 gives 8.6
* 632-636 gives 8.1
